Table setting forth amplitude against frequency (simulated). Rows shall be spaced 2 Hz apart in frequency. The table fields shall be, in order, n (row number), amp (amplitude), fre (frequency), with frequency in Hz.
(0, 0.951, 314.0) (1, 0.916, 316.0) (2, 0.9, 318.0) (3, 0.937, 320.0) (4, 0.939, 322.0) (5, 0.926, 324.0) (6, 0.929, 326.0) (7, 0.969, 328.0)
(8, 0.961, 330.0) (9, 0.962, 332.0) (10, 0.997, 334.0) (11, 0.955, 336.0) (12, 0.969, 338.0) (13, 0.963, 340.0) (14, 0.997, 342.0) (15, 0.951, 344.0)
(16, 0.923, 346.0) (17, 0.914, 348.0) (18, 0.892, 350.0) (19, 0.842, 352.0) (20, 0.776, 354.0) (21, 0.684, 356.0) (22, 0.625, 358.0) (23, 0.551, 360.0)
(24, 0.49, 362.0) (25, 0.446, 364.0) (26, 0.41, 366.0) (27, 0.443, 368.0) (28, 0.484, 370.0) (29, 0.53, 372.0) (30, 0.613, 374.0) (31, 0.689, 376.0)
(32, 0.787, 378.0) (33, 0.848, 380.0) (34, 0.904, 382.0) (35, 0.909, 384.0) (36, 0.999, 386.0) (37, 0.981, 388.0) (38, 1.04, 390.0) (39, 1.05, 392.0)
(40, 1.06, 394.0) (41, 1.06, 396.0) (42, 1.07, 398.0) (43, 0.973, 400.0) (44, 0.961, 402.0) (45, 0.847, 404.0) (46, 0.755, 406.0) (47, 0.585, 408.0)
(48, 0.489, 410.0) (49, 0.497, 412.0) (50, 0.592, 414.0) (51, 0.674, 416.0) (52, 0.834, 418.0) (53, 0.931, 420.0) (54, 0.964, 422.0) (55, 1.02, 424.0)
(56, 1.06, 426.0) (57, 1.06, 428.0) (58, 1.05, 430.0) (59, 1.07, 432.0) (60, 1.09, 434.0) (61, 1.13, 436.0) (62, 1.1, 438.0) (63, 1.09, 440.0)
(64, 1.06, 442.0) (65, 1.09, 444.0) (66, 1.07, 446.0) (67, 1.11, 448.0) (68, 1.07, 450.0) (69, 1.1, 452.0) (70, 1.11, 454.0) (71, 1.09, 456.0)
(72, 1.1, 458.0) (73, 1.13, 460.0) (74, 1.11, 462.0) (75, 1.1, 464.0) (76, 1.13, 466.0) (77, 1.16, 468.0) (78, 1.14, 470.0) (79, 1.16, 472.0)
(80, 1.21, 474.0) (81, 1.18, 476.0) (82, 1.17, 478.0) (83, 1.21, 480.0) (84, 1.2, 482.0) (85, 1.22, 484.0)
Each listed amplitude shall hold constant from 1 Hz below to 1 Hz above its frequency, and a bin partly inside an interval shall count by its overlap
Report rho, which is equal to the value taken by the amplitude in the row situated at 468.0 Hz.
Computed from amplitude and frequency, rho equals 1.16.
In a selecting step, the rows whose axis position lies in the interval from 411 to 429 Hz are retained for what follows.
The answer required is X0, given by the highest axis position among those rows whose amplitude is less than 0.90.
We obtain 418.0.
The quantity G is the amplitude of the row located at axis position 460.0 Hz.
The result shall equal 1.13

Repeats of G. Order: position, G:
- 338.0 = 0.969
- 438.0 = 1.1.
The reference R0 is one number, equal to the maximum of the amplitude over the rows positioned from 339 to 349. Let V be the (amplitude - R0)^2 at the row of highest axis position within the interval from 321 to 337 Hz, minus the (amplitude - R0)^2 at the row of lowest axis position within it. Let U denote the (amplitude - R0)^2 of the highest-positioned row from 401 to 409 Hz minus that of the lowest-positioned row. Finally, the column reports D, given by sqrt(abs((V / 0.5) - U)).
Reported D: 0.41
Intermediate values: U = 0.168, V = 0.00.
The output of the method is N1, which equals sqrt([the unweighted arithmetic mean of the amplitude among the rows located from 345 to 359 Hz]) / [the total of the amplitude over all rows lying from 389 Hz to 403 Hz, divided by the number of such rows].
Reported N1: 0.9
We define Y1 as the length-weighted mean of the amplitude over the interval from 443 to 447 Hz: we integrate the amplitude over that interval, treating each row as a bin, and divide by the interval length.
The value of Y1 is 1.08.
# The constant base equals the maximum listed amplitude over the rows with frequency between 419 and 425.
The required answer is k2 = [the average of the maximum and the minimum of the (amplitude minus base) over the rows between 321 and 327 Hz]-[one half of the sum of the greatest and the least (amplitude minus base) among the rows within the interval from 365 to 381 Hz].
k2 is 0.30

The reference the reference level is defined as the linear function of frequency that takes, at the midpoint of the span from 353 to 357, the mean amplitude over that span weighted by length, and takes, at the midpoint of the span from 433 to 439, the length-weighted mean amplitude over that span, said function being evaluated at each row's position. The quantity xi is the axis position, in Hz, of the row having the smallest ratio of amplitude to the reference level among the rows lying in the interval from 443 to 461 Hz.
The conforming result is 456.0 Hz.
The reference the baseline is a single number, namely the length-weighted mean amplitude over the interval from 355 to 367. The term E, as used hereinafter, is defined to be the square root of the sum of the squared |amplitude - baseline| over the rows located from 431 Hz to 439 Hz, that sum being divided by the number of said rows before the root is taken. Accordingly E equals 0.56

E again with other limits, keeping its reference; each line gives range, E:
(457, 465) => 0.58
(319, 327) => 0.40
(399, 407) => 0.36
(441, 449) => 0.55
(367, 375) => 0.07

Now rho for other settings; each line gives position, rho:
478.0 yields 1.17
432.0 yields 1.07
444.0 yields 1.09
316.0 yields 0.916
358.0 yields 0.625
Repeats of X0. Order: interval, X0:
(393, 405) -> 404.0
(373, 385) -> 380.0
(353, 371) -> 370.0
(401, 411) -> 410.0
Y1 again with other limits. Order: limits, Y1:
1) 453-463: 1.11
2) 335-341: 0.96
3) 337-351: 0.94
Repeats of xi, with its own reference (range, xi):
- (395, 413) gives 410.0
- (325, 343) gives 340.0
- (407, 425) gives 410.0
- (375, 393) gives 376.0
